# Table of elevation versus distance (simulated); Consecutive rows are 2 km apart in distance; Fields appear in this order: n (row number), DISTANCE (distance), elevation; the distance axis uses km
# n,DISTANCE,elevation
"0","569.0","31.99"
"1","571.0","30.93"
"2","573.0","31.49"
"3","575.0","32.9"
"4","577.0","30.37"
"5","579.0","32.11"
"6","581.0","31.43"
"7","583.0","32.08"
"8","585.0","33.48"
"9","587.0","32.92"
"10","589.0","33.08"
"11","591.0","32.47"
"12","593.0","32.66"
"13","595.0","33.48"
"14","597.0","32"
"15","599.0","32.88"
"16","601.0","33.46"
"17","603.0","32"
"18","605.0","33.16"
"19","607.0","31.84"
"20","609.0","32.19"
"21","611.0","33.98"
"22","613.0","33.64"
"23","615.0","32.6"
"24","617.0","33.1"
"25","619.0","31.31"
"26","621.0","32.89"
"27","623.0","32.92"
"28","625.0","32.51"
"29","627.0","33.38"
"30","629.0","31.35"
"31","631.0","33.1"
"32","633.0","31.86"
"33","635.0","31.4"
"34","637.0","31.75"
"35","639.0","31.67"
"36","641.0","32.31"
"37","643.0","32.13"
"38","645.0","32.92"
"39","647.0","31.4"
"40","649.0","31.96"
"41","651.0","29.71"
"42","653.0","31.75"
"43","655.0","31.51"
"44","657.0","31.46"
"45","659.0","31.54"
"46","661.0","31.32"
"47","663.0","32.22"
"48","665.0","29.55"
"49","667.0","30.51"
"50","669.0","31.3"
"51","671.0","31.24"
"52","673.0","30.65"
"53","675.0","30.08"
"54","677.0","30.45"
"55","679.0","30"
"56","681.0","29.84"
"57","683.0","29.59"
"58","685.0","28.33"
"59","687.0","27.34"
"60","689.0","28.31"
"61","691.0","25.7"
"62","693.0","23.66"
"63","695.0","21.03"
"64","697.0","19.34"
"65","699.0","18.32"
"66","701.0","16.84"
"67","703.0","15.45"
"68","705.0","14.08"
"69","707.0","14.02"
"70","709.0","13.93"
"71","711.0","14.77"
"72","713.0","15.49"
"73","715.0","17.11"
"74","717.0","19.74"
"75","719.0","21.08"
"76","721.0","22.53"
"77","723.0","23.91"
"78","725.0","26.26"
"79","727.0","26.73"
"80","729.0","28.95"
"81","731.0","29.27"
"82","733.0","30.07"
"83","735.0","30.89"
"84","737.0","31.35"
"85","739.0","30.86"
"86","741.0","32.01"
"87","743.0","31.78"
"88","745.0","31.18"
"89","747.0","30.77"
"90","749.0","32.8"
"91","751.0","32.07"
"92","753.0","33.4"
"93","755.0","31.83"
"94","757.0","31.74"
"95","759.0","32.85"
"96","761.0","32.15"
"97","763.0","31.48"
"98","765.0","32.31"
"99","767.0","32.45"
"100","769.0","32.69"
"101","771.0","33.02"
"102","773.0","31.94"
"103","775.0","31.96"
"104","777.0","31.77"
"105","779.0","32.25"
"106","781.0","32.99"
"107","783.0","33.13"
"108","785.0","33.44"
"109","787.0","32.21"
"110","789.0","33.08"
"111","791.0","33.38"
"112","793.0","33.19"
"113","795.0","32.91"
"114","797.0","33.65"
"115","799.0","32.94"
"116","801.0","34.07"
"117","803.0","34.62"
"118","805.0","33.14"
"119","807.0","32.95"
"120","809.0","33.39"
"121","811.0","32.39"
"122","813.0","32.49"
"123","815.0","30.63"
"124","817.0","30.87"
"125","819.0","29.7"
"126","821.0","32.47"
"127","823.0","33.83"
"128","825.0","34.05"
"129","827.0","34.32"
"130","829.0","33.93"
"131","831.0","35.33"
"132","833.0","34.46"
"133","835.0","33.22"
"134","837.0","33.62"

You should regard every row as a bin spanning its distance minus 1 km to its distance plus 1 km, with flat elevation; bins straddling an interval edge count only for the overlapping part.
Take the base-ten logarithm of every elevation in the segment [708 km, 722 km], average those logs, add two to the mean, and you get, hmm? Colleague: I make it 3.24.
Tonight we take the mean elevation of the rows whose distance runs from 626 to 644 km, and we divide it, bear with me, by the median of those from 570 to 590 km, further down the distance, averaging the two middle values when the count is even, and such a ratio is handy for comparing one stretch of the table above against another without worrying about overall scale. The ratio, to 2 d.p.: 1.00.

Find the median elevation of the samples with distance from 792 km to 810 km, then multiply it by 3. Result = 100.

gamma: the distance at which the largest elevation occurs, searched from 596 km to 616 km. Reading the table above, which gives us 611.0 km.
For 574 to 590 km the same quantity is 585.0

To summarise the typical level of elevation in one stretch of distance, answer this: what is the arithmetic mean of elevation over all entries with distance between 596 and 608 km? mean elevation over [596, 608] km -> 32.6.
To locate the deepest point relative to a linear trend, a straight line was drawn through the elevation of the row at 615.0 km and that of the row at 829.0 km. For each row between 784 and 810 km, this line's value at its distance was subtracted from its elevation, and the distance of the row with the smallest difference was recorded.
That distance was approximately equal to 787.0 km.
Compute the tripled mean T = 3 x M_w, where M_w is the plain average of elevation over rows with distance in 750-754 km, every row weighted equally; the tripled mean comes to 98.2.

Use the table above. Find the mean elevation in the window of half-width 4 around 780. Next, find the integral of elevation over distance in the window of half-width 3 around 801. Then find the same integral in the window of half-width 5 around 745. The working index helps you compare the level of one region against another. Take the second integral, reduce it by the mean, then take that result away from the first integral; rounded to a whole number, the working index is -81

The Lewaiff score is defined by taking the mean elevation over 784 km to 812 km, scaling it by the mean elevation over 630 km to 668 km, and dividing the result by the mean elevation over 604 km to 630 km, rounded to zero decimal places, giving 32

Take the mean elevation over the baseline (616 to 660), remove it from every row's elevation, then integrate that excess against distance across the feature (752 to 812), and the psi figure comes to 47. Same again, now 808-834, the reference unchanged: 24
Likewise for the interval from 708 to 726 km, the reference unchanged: -226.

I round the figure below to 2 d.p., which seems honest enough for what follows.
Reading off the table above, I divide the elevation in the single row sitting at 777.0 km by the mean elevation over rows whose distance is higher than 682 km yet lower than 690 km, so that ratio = 1.12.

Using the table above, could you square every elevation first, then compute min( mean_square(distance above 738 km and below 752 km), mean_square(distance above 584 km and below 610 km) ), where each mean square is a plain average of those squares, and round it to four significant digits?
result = 1001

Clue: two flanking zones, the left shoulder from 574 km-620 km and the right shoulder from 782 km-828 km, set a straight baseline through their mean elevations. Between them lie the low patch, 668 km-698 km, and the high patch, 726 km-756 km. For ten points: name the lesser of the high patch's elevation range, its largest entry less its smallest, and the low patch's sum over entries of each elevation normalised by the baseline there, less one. -2.3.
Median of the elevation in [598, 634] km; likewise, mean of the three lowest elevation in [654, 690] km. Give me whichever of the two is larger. 32.9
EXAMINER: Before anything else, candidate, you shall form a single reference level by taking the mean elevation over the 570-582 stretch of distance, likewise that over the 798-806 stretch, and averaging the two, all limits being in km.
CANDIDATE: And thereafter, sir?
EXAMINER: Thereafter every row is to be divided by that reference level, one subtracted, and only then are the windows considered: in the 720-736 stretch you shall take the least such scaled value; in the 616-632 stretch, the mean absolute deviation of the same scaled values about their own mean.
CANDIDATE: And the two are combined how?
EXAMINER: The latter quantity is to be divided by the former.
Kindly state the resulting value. -0.1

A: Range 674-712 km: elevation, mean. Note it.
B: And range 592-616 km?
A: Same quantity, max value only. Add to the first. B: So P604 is 57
